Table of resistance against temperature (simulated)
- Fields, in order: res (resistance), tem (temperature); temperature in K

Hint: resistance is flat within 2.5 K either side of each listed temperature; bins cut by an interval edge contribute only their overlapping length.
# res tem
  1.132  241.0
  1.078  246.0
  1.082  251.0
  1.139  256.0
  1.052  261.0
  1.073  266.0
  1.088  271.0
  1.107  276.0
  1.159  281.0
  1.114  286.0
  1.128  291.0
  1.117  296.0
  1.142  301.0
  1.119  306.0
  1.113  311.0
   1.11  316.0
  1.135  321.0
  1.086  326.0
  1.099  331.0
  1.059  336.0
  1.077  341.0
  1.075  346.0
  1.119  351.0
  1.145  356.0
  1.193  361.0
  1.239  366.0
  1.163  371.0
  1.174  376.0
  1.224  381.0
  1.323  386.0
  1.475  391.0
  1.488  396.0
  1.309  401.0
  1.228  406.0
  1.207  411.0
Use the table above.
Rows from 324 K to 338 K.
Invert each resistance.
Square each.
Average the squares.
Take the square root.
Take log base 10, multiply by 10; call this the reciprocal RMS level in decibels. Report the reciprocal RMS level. -0.34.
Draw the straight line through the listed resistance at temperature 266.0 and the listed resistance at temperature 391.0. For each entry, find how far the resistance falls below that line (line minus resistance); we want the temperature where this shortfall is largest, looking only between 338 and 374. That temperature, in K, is 346.0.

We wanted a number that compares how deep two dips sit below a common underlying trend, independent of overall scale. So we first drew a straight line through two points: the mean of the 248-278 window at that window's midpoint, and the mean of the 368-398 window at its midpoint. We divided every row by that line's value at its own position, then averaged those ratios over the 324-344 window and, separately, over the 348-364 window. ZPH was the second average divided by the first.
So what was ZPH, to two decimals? 1.03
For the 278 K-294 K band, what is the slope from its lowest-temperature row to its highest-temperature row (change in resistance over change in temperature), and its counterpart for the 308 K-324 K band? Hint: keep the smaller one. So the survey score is -0.0031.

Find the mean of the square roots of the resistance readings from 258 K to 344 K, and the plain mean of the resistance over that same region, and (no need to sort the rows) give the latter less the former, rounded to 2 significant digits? 0.054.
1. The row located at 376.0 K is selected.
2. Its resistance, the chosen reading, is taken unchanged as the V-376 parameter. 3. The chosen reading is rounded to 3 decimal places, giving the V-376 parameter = 1.174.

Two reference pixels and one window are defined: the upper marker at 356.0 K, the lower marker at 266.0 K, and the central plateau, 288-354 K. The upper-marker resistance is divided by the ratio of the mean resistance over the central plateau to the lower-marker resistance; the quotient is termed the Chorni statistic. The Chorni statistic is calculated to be 1.11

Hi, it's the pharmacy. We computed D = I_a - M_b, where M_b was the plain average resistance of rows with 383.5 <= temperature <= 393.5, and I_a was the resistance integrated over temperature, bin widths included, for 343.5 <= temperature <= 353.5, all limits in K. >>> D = 9.6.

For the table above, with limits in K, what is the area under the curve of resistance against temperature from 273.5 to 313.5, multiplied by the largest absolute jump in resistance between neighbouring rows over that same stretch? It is 2.3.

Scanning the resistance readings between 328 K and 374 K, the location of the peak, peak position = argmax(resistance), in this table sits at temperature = 366.0 K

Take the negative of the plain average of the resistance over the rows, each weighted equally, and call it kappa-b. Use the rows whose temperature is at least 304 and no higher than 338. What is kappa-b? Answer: -1.103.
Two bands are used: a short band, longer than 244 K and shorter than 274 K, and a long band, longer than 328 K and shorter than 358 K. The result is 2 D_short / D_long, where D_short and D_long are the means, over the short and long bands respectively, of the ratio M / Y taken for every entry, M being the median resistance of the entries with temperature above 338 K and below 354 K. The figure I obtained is 2.02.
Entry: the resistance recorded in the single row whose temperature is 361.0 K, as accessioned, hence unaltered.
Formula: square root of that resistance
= 1.09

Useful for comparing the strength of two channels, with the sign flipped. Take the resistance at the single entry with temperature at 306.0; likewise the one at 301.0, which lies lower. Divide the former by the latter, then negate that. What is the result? -0.98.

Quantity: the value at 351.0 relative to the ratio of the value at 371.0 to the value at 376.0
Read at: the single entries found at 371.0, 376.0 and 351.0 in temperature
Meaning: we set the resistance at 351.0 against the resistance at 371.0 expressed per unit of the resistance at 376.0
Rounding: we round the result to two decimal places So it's 1.13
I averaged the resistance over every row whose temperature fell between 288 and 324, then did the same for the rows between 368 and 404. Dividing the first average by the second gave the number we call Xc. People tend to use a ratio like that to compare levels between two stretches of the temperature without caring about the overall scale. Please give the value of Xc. 0.86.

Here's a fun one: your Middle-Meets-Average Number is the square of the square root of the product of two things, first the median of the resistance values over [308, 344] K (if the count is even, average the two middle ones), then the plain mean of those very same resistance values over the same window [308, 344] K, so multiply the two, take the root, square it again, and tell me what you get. 1.21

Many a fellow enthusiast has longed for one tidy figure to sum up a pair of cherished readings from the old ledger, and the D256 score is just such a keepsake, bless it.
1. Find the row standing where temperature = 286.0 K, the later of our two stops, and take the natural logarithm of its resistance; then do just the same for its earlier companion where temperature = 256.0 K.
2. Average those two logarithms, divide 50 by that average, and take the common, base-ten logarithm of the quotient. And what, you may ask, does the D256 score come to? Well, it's 2.62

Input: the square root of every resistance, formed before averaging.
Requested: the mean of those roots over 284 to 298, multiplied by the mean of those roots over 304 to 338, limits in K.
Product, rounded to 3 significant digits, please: 1.11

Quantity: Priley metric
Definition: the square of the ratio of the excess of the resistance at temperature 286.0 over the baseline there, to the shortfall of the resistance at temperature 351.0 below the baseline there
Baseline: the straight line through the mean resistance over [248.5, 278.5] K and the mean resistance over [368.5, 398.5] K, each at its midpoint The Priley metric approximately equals 0.0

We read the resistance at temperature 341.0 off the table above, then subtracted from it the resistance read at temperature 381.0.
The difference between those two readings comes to -0.15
